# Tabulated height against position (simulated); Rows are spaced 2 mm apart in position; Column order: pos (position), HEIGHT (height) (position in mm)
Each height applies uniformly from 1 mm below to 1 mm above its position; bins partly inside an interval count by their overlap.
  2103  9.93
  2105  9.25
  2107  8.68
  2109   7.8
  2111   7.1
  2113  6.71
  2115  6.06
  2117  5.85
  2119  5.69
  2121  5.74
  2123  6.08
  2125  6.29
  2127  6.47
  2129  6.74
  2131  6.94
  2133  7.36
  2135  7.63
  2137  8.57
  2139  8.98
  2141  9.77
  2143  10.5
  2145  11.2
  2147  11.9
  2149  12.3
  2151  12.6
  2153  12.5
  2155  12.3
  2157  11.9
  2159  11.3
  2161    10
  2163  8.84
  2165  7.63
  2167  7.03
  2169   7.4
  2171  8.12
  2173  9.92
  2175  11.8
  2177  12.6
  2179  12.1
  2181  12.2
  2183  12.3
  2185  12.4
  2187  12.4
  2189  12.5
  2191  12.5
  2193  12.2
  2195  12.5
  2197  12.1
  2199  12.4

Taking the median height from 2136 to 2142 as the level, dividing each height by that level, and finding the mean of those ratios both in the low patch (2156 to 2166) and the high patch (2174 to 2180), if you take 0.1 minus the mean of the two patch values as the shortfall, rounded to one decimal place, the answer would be -1.1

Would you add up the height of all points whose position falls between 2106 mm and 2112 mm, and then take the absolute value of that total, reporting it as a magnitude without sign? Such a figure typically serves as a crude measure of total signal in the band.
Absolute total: 24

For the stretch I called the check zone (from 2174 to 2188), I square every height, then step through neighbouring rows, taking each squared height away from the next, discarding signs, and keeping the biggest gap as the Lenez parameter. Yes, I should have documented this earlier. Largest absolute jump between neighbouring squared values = 20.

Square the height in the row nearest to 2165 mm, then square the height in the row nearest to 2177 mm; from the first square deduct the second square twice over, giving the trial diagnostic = -259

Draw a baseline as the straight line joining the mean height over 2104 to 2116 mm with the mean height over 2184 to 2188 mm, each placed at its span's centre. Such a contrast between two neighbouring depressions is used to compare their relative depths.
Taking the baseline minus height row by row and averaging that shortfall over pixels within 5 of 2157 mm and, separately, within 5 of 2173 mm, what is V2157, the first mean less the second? -2.6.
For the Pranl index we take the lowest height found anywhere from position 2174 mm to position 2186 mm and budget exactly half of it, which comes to 5.9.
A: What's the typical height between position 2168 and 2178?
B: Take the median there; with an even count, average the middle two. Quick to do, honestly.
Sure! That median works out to 9.9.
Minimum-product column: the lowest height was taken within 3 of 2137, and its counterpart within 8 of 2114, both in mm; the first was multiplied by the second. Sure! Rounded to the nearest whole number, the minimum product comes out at 43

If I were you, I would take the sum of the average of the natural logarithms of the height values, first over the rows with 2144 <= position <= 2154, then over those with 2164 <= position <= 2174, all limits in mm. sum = 4.6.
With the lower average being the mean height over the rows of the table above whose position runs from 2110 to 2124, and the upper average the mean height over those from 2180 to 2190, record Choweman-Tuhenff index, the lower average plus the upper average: 19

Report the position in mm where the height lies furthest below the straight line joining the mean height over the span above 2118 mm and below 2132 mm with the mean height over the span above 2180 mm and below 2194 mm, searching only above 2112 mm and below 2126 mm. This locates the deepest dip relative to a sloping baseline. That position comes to 2121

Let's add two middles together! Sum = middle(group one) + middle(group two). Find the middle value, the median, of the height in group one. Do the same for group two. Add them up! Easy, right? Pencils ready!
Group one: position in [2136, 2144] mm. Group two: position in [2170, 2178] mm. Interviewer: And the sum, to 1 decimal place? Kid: 20.2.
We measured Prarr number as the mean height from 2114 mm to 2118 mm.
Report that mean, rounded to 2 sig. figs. 6.0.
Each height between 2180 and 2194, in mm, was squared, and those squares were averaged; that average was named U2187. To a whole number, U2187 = 153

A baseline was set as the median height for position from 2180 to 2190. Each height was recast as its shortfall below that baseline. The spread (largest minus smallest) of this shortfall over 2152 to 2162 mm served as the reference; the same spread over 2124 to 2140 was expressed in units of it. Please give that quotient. 1.1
